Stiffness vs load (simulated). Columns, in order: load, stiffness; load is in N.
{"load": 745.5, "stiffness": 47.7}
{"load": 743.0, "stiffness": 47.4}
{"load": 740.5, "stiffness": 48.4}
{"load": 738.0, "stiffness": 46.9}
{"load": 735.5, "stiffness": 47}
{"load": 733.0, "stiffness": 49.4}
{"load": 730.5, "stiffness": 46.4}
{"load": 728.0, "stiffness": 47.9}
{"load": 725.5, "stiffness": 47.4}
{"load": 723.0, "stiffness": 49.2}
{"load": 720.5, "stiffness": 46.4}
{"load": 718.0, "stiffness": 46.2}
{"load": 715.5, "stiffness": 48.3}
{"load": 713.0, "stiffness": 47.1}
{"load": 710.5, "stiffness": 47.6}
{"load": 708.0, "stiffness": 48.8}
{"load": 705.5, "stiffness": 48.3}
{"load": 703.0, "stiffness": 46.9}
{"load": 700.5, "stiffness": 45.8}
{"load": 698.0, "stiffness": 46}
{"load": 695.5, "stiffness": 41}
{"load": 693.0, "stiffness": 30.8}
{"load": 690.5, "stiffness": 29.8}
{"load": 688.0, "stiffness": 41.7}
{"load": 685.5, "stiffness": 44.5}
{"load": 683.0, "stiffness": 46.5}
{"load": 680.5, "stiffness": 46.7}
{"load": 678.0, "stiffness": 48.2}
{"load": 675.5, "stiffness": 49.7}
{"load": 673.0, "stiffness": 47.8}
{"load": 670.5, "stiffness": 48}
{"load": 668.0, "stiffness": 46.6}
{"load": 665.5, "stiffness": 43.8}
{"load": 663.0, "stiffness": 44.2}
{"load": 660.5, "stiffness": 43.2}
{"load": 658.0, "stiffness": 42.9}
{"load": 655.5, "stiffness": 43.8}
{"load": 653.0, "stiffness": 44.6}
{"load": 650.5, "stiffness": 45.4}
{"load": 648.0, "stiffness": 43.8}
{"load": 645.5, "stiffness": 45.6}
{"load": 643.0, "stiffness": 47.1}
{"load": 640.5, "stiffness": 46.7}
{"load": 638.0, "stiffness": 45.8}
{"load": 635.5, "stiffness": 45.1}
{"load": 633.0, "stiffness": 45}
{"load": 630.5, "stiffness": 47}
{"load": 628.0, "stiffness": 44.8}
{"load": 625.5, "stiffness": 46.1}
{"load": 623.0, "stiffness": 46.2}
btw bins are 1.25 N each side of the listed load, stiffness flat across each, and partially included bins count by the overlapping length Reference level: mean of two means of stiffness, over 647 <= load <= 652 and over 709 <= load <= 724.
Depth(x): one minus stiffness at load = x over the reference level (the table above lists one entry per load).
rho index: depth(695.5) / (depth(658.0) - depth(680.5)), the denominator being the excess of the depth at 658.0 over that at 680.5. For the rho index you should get 1.3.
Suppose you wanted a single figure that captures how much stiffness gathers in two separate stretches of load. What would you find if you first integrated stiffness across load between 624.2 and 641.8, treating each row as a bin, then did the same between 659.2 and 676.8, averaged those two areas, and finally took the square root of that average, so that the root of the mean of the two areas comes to 28.4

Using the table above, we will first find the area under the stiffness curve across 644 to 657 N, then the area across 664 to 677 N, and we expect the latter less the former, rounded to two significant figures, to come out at 32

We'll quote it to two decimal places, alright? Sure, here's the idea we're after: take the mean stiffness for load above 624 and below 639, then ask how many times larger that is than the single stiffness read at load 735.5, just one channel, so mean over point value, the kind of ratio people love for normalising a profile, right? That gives 0.97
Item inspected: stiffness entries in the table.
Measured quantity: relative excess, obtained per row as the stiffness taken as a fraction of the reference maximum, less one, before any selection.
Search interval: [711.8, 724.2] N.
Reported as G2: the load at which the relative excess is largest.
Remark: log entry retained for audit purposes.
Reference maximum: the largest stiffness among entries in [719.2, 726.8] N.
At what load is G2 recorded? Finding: 723.0 N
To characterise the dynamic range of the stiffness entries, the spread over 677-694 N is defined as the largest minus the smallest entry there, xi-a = 18.4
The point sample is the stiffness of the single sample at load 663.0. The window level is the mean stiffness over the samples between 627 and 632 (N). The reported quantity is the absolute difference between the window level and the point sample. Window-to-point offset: 1.7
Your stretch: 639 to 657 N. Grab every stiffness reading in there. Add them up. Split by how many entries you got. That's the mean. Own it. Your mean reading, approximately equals 45.3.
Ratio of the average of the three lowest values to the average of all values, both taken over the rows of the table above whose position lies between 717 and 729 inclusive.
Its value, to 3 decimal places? 0.984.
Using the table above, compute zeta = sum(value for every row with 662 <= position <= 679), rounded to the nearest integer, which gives 328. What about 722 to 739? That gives 334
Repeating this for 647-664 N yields 308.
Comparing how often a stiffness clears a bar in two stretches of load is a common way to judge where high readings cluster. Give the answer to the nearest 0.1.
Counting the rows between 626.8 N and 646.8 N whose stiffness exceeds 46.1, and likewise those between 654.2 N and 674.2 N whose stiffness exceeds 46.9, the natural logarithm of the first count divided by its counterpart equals 0.4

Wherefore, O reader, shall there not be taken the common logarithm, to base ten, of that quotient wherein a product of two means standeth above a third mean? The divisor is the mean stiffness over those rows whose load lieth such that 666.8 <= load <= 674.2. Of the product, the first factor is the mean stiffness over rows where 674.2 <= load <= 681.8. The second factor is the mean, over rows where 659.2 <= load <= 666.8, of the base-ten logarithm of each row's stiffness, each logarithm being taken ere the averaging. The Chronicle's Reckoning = 0.22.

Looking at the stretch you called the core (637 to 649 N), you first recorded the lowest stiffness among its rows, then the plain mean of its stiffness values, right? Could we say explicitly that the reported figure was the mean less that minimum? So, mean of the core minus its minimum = 2.0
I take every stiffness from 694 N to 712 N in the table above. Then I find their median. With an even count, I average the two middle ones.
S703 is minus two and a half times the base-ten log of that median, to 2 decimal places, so -4.18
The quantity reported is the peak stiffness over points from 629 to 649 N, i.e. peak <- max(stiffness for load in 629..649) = 47.1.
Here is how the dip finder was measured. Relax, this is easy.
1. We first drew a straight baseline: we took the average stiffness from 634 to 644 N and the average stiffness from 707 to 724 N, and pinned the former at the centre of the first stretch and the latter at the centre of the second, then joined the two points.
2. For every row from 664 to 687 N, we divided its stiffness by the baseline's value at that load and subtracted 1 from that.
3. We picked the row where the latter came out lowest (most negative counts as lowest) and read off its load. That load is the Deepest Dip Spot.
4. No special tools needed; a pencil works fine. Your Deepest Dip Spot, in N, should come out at 665.5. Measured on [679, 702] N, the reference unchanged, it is 690.5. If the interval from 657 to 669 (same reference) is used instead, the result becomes 658.0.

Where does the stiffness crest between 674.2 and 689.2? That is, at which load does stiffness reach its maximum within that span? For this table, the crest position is 675.5 N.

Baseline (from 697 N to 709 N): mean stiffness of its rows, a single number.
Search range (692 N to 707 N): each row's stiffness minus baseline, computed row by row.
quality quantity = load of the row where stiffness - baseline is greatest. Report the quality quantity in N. 705.5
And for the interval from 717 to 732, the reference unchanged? 723.0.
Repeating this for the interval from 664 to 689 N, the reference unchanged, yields 675.5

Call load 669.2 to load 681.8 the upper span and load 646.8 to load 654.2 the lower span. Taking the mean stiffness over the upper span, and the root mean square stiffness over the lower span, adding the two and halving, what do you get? 46.3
